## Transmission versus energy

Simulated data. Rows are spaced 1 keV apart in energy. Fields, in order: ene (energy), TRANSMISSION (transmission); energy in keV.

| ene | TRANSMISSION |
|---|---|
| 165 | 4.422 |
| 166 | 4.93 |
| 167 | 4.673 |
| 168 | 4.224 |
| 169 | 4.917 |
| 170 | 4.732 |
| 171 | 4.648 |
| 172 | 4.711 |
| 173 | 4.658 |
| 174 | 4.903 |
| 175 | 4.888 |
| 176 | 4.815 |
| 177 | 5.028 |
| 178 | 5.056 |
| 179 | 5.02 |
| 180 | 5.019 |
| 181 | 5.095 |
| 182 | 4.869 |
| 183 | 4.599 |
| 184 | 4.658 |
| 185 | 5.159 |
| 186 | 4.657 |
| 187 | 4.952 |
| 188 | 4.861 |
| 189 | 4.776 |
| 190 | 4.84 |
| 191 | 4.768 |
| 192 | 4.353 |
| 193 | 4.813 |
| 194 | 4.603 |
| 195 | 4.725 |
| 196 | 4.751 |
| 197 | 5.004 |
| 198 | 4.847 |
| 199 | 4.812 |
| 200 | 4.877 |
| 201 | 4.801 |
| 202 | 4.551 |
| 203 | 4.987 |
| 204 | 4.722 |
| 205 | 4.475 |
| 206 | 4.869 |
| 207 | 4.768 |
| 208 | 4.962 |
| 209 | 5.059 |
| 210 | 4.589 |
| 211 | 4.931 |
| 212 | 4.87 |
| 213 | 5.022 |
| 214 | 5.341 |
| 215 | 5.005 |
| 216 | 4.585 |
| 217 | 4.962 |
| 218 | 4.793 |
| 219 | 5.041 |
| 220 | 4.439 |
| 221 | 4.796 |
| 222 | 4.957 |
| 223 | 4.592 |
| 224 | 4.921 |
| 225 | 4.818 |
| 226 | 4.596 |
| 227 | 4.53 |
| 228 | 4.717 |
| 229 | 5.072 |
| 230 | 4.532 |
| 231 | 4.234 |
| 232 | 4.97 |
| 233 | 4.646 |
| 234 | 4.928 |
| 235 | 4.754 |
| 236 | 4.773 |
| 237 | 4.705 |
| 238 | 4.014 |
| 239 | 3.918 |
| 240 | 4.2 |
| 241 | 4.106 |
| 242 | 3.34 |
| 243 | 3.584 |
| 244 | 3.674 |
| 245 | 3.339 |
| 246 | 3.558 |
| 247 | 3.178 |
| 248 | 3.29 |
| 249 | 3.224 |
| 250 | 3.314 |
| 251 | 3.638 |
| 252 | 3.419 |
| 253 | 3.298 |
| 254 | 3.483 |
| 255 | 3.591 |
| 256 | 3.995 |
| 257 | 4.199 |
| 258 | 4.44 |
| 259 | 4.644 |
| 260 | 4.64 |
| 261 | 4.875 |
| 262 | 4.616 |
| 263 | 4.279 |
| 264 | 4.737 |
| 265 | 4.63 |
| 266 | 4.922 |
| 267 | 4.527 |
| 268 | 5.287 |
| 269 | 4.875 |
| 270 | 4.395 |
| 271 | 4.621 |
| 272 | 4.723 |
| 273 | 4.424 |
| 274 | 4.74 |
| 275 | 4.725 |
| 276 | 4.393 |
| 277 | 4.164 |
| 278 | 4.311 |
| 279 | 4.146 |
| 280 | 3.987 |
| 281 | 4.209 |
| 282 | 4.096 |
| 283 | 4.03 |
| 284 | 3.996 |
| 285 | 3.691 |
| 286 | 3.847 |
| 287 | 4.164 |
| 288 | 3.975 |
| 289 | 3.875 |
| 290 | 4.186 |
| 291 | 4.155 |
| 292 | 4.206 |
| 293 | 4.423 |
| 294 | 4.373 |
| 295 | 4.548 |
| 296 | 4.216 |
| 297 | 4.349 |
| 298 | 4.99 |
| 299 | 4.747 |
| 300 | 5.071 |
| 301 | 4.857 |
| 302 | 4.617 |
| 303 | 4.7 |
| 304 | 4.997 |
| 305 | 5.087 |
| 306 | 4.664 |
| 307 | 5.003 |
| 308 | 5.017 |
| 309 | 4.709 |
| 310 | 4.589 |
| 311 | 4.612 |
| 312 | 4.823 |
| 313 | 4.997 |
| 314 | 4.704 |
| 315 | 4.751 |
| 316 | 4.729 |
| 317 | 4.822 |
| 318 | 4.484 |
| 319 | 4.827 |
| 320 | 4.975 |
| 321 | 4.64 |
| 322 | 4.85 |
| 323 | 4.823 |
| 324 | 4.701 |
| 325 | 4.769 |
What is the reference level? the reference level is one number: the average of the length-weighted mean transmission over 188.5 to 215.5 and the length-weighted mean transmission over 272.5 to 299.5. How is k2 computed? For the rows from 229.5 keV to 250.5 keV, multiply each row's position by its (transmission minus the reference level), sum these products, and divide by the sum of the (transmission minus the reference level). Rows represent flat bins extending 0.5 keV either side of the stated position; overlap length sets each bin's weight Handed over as 246.3 keV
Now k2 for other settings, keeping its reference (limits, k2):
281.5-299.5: 286.5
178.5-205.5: 190.1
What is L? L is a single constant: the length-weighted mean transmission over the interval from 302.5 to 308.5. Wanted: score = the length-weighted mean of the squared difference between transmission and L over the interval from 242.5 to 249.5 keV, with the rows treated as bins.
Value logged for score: 2.30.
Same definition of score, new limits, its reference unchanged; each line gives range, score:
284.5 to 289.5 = 1.03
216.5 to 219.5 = 0.01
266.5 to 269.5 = 0.10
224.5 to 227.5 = 0.08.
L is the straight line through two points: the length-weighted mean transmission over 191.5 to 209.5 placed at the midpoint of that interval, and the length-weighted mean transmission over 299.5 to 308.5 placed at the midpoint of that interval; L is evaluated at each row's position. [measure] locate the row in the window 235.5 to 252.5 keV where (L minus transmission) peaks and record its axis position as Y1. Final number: 247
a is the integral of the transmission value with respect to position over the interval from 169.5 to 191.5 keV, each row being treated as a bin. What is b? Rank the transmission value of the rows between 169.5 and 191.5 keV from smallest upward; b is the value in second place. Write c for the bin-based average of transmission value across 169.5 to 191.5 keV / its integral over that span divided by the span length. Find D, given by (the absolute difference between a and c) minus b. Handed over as 97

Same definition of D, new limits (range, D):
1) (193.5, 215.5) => 97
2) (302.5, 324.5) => 96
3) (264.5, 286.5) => 88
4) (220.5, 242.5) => 92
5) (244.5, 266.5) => 80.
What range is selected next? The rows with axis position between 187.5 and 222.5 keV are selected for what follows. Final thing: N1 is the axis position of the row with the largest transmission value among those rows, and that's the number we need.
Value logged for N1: 214 keV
